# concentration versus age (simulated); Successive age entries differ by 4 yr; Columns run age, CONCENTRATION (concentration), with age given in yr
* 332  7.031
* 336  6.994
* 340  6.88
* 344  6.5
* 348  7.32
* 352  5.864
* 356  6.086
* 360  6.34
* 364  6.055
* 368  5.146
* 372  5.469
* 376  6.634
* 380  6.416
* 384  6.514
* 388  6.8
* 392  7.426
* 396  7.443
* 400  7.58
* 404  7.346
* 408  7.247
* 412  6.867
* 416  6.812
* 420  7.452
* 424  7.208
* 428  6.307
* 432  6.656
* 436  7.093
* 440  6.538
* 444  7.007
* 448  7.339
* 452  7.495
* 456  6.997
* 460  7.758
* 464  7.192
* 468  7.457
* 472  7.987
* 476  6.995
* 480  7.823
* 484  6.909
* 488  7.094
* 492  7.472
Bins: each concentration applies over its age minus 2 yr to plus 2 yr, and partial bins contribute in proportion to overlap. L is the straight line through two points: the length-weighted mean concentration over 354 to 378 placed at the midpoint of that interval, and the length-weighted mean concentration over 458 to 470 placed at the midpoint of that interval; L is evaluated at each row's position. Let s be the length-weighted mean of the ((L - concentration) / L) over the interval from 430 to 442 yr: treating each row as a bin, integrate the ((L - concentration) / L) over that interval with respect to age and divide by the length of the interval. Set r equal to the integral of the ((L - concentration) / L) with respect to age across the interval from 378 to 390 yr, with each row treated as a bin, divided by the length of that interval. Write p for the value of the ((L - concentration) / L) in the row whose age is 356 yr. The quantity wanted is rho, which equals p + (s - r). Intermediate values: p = -0.05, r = -0.05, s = 0.04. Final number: 0.04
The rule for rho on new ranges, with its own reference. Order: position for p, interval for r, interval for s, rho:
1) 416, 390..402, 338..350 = -0.08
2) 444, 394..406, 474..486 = 0.23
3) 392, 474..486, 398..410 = -0.36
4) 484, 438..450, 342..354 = -0.07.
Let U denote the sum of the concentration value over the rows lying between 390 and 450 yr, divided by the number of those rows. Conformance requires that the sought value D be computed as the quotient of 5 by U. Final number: 0.705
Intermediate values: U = 7.09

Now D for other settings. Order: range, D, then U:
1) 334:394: 0.778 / 6.43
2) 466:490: 0.678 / 7.38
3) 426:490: 0.698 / 7.17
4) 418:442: 0.727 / 6.88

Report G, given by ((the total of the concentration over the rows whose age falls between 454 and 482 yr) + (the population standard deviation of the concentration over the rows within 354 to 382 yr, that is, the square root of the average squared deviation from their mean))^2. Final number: 2778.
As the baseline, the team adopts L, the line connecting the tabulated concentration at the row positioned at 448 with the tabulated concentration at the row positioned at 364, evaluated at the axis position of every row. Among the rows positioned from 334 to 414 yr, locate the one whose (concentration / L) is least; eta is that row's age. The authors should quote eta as 368 yr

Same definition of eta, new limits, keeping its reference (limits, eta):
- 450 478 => 476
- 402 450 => 428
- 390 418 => 416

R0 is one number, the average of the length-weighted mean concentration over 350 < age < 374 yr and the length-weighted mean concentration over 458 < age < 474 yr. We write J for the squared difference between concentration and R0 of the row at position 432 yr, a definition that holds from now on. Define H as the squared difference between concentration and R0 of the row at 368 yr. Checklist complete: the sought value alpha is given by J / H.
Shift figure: 0.0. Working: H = 2.45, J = 0.00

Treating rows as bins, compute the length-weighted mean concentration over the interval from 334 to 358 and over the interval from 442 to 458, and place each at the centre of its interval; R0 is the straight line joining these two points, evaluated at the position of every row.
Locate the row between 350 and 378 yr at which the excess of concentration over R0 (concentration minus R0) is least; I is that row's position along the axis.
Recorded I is 368 yr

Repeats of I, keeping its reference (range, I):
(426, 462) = 428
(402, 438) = 428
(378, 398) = 380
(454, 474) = 456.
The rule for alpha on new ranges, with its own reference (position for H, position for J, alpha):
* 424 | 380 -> 0.4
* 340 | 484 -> 1.4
